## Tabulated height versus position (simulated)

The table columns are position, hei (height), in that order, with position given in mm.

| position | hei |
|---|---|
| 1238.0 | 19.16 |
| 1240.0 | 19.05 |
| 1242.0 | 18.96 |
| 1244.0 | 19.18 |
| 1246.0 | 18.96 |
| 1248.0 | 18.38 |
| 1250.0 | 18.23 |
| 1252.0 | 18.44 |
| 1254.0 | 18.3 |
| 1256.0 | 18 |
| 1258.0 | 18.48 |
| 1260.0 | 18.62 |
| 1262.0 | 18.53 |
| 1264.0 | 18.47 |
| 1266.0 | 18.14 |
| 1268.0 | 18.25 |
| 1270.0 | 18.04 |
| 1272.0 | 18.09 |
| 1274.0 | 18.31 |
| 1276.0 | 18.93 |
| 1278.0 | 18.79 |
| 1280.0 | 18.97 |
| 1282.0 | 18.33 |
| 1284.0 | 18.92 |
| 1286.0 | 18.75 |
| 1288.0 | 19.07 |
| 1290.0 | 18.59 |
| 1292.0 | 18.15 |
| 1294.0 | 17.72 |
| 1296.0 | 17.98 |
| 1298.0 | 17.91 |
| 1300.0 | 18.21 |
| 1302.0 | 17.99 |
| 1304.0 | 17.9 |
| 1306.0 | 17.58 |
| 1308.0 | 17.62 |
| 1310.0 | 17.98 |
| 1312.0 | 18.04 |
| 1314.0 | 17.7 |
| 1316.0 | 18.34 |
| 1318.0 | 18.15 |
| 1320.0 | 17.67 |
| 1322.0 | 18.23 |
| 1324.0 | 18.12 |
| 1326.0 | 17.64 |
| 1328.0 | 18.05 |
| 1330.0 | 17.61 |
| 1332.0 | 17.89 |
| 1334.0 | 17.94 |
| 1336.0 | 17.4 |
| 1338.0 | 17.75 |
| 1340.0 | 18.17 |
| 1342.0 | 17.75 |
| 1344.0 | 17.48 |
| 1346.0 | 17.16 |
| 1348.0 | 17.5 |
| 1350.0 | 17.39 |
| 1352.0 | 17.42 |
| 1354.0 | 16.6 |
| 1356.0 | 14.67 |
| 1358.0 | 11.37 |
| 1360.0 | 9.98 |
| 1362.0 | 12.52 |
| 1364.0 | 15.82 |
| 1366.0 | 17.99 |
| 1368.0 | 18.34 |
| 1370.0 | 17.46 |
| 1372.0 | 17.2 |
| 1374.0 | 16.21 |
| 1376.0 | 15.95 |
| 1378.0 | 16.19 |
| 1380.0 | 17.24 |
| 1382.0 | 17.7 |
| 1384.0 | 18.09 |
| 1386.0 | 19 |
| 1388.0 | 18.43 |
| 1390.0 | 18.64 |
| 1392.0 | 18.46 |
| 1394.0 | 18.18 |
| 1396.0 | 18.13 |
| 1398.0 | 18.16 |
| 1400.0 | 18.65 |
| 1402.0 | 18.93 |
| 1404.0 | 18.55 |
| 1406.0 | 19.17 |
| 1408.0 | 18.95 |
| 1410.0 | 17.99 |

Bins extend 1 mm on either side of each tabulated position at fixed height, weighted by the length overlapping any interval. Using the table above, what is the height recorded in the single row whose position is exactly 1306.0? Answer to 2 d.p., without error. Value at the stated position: 17.58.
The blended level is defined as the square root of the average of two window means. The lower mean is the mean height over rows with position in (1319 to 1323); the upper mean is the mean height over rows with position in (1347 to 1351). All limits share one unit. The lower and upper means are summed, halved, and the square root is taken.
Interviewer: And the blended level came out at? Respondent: 4.21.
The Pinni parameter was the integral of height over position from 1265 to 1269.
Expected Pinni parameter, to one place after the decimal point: 72.8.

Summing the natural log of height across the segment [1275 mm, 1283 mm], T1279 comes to 11.7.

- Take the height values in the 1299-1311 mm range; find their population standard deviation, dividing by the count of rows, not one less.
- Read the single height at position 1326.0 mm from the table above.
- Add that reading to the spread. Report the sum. 17.9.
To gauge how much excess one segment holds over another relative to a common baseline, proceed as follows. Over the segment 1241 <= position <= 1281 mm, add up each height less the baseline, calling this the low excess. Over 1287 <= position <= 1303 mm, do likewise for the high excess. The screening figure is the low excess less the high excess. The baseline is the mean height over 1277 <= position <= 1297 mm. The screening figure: 2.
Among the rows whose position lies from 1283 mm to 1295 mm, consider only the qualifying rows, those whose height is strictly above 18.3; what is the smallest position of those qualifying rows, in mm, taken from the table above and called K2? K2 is 1284.0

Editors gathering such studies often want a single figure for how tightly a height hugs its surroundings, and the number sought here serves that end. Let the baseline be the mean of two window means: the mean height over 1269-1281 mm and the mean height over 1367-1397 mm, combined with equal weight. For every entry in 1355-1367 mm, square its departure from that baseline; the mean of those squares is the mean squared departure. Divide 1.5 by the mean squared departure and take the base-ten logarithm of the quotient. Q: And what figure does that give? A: -1.2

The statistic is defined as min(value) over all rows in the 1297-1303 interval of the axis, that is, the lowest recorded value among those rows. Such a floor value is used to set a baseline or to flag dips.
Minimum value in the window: 17.91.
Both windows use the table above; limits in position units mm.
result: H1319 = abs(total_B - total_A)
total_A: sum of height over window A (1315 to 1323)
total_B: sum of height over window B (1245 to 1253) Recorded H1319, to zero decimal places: 2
